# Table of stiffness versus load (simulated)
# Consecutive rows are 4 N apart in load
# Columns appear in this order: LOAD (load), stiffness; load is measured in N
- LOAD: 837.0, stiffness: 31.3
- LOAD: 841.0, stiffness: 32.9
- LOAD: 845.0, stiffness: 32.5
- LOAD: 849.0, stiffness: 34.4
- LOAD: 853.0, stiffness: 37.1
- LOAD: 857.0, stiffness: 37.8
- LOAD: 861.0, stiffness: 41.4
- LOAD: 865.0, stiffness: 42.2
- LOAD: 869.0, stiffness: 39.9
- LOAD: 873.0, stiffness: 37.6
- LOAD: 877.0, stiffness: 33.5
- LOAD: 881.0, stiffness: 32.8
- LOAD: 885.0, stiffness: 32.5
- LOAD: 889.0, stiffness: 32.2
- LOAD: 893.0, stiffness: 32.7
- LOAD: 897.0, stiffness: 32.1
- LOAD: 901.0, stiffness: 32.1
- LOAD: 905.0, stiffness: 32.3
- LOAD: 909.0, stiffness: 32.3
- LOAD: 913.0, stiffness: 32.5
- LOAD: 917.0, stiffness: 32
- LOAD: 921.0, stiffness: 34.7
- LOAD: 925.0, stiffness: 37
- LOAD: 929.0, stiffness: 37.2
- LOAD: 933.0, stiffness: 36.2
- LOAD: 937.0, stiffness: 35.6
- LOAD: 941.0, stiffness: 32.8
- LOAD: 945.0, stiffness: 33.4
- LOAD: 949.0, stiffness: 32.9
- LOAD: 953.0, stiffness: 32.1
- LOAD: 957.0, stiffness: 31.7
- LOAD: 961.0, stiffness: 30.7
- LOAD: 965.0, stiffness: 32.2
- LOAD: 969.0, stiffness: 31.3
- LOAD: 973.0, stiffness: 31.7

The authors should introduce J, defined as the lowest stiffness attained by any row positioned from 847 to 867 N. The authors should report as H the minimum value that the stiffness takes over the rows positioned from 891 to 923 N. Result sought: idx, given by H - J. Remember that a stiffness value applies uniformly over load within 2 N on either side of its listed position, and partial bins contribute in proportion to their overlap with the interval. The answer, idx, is -2.4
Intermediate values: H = 32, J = 34.4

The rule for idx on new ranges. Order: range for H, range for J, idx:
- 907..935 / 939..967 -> 1.3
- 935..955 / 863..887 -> -0.4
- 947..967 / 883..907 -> -1.4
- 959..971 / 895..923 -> -1.3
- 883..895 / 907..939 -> 0.2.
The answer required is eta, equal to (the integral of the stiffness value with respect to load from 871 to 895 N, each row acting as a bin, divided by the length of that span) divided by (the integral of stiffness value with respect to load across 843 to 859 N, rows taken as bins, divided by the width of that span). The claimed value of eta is 0.95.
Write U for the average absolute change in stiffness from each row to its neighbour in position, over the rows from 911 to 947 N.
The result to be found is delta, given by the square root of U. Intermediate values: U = 1.3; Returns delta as 1.2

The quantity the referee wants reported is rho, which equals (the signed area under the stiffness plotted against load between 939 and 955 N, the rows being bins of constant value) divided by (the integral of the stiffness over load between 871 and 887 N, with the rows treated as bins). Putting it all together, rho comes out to 0.96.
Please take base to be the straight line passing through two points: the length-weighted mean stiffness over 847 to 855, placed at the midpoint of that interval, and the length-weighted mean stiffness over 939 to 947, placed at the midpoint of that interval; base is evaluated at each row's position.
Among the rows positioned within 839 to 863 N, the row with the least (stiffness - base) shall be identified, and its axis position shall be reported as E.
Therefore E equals 845.0 N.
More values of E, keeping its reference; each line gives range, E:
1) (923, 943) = 941.0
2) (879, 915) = 889.0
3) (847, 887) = 885.0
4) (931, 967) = 961.0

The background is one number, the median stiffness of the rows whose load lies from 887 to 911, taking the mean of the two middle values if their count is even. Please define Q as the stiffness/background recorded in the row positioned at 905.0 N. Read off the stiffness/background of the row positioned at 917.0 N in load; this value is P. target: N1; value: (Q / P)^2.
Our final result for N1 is 1.02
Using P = 0.99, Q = 1.00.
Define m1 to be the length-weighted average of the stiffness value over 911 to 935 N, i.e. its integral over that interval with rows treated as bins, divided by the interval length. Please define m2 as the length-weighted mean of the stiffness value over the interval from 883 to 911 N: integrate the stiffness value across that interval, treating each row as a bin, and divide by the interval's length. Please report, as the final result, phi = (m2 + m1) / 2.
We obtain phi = 33.6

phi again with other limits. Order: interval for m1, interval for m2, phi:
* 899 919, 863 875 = 36.1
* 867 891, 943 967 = 33.5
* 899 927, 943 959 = 32.9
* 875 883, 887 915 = 32.7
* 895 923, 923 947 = 34.0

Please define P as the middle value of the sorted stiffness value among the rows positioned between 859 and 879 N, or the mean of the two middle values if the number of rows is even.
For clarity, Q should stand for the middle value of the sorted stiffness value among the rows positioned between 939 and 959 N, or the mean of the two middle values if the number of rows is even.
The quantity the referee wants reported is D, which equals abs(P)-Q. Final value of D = 7.1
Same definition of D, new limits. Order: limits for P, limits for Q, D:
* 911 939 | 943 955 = 2.7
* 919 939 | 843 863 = -0.9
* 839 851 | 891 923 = 0.6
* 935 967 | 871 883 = -1.0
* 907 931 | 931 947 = -0.9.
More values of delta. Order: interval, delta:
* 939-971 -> 0.9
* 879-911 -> 0.5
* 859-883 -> 1.4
